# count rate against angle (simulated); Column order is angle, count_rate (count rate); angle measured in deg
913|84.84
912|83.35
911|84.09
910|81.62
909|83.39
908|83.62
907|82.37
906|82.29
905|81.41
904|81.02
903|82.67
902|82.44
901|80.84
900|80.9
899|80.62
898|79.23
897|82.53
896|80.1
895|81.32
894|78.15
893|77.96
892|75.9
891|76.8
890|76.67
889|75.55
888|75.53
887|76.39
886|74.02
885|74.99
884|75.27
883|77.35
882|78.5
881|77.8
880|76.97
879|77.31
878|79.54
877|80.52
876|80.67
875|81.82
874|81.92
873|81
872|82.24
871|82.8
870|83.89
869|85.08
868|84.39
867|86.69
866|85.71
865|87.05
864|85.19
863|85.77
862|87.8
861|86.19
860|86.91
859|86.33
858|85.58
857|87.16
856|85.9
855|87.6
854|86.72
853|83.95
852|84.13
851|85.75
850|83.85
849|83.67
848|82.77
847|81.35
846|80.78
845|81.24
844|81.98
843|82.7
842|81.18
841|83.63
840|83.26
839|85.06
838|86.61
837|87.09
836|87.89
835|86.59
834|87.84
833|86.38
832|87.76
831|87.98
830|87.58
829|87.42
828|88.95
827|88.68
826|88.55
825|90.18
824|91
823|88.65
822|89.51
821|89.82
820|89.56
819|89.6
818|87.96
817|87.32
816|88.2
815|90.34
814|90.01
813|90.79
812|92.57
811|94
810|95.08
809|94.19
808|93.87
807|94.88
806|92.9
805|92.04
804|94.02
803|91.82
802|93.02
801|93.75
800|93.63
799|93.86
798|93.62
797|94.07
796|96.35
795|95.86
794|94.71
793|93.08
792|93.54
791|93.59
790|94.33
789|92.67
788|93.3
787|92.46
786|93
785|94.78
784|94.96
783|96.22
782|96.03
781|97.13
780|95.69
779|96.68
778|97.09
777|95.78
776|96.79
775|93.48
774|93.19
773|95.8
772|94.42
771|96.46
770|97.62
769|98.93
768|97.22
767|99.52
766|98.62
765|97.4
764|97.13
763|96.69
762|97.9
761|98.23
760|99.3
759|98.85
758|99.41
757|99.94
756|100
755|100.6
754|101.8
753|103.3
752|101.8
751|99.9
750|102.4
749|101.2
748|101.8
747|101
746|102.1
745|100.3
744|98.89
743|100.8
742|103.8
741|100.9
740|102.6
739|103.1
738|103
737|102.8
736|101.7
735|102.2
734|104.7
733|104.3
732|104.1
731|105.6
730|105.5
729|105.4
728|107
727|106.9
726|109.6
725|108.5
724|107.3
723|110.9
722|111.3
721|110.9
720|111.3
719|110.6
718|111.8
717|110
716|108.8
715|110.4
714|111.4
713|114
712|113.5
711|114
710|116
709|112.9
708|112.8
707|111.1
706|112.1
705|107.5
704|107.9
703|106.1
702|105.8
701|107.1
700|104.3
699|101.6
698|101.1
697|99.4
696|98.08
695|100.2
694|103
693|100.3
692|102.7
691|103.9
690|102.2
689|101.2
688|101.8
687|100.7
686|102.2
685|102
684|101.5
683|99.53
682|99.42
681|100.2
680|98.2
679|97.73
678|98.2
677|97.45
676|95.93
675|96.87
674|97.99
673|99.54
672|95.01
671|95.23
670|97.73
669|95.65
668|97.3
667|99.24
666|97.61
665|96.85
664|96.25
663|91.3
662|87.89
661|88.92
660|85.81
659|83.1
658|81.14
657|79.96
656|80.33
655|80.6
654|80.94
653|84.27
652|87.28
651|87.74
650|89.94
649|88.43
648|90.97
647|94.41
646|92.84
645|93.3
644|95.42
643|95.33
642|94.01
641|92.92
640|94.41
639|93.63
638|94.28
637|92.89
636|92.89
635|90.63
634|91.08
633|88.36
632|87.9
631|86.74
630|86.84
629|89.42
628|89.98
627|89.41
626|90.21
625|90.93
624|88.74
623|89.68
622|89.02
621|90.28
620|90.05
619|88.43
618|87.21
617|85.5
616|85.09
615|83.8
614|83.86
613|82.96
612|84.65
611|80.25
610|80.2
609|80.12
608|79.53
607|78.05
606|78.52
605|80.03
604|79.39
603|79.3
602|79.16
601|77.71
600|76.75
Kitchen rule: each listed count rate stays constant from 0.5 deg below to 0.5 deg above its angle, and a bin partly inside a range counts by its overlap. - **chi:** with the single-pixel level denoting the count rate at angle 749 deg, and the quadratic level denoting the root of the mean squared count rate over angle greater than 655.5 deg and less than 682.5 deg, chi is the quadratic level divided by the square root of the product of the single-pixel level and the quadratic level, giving 0.96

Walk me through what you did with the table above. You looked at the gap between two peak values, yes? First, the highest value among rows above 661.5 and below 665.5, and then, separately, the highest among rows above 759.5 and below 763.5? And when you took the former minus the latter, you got -2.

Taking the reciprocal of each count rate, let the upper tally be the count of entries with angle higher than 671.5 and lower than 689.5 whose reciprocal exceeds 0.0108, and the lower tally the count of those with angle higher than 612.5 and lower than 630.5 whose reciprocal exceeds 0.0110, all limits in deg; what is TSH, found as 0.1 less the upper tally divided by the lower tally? 0.10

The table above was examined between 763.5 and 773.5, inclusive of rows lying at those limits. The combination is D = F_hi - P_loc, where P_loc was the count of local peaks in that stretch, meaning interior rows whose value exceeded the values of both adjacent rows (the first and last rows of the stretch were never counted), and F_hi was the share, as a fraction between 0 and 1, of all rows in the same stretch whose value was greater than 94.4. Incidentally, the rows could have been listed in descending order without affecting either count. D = -1.00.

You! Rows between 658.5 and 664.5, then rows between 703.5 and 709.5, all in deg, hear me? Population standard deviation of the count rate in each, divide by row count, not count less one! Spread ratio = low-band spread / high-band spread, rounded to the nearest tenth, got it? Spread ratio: 1.9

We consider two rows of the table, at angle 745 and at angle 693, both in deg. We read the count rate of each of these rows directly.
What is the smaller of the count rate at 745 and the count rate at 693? 100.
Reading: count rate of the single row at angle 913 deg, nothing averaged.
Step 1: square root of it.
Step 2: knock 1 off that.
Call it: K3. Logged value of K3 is 8.2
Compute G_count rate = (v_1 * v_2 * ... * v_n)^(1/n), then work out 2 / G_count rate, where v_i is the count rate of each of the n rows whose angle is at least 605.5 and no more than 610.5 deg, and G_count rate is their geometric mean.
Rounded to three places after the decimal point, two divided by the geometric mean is 0.025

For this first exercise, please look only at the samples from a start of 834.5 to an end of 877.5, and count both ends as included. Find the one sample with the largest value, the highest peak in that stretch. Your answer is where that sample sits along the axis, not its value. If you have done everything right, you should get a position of 836 deg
